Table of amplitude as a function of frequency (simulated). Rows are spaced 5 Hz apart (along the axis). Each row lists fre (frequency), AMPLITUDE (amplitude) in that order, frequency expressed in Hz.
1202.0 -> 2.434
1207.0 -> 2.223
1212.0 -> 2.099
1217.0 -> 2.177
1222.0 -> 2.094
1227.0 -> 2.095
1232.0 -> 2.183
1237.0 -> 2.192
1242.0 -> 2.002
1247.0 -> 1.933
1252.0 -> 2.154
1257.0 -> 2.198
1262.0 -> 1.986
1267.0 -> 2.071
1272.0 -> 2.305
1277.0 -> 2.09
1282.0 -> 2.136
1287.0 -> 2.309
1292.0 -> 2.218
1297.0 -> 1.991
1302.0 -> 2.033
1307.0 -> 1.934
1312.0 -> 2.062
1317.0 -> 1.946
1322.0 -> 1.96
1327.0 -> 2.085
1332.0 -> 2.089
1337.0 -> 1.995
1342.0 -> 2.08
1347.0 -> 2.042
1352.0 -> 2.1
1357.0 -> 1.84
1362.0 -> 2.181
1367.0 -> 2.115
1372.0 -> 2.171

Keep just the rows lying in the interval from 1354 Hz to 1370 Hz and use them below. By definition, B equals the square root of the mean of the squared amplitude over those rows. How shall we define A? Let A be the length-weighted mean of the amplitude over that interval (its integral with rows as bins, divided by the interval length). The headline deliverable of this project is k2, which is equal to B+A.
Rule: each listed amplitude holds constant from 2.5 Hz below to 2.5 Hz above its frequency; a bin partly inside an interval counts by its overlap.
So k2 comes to 4.10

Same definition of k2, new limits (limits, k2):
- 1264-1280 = 4.31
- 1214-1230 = 4.25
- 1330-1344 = 4.11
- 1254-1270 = 4.18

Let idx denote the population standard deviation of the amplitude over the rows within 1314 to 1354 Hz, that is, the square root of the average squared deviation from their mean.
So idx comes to 0.058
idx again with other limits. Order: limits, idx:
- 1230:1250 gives 0.113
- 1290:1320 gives 0.095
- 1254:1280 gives 0.111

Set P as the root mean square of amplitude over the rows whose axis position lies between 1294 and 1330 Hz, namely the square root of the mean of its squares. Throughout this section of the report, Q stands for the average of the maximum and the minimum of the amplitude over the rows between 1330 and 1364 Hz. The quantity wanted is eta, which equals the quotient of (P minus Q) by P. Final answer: 0.00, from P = 2.00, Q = 2.01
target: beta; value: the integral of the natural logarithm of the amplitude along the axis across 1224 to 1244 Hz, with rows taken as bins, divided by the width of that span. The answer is 0.75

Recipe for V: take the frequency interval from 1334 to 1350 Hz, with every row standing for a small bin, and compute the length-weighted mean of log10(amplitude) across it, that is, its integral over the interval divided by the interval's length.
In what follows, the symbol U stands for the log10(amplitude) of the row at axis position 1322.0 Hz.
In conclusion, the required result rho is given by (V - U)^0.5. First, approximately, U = 0.292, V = 0.310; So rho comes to 0.13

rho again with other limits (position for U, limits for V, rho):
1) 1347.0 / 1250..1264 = 0.12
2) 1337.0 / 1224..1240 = 0.18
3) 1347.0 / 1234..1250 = 0.03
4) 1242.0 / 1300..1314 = 0.03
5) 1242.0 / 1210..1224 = 0.16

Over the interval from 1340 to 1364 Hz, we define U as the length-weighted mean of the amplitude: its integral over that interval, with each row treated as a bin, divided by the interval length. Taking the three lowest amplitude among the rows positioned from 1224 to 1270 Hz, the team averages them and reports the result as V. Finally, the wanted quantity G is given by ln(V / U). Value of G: -0.036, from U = 2.05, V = 1.97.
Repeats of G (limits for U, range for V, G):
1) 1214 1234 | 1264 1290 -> -0.017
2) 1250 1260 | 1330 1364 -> -0.101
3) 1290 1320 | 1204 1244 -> 0.018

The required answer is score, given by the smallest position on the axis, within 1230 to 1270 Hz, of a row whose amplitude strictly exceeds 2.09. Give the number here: 1232.0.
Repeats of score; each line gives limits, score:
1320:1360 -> 1352.0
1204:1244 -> 1207.0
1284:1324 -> 1287.0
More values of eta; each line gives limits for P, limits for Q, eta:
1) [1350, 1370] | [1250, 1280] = -0.04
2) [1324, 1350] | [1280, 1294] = -0.08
